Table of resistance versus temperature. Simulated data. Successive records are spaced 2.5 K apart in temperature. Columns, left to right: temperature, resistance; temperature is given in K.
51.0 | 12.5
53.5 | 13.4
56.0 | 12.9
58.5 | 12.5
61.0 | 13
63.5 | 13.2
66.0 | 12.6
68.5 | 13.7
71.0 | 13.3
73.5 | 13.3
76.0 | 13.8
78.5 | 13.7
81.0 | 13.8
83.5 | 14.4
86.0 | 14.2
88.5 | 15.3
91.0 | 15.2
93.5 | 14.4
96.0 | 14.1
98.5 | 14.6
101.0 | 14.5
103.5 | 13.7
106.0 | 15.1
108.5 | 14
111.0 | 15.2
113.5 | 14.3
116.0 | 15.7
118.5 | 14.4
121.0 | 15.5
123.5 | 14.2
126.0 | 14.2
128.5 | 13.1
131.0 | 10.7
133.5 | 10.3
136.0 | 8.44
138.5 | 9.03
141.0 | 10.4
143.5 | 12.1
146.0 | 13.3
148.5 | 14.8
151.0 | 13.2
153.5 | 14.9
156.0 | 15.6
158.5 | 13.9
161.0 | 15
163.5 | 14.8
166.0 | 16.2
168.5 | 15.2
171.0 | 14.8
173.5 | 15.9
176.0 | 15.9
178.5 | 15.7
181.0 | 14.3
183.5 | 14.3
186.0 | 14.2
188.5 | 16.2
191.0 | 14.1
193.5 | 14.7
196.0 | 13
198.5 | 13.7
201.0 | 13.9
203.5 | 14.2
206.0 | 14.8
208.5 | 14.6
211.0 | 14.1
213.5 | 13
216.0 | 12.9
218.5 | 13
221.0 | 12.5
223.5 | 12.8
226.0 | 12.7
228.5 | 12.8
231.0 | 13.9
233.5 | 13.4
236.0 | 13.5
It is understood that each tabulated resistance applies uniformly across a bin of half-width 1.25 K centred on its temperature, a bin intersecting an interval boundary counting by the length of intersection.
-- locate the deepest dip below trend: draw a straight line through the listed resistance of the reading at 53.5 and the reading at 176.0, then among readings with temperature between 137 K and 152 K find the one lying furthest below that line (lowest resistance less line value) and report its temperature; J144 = 138.5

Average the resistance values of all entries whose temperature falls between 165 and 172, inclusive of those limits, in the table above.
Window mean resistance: 15.4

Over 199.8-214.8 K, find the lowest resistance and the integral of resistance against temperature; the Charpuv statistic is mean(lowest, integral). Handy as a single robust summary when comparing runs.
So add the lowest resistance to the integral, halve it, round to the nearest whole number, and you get 112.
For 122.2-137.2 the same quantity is 93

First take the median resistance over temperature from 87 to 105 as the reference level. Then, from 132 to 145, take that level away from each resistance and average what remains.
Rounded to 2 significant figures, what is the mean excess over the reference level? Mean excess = -4.4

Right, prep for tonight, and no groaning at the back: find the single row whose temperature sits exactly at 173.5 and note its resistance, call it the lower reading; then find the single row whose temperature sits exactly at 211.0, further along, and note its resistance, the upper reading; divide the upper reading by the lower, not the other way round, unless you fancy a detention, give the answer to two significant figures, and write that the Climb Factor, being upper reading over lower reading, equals 0.89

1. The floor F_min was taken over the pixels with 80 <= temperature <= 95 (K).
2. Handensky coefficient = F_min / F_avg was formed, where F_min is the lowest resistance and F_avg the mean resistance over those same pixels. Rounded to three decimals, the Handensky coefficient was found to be 0.948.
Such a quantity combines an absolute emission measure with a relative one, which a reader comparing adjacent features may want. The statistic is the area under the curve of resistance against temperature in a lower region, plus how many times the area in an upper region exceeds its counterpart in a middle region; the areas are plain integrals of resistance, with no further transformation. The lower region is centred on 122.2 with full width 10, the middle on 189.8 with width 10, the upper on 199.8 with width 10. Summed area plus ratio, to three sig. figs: 147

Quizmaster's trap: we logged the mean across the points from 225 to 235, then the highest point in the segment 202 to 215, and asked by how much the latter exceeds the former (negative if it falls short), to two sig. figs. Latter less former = 1.6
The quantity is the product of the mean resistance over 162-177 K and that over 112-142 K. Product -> 194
